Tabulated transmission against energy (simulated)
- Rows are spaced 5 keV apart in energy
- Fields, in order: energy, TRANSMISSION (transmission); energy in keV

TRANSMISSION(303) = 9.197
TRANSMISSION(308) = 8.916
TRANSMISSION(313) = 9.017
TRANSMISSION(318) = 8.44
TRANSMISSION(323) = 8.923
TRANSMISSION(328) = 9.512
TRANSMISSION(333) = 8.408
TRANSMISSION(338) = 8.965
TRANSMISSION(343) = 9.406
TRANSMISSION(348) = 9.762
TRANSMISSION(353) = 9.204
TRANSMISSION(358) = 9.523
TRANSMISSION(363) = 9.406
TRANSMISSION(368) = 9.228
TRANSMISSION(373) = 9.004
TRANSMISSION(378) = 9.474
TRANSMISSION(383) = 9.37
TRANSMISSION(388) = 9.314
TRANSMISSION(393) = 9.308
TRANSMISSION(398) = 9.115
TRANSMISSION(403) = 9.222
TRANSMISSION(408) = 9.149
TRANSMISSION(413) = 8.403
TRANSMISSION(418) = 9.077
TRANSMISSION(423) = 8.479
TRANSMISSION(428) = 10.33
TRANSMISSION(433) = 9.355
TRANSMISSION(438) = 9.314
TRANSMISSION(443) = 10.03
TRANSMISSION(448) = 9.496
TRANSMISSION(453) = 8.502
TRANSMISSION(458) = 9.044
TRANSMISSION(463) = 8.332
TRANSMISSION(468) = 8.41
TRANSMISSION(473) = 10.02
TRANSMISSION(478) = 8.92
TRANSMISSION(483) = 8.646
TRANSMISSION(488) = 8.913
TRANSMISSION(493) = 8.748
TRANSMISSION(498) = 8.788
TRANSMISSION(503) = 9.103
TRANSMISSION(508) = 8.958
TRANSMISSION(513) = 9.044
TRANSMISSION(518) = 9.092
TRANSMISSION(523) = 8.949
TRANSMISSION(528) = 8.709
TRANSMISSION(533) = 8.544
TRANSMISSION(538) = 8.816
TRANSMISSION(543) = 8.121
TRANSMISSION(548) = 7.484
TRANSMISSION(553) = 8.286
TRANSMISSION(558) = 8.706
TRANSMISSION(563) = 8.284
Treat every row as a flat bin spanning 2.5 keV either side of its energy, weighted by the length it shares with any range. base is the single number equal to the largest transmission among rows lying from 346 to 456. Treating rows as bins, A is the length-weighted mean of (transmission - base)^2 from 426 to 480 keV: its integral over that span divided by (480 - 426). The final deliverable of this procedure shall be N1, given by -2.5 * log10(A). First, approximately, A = 1.60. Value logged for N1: -0.51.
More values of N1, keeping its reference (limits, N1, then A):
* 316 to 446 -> -0.38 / 1.42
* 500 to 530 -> -0.67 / 1.85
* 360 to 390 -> -0.08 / 1.08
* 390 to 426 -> -0.72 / 1.94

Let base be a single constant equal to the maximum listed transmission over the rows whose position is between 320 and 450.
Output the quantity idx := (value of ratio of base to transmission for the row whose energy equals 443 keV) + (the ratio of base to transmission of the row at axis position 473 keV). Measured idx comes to 2.06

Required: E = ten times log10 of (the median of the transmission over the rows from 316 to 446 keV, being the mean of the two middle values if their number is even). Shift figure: 9.67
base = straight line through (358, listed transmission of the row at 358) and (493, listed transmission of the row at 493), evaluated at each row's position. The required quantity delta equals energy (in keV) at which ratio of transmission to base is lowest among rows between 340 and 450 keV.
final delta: 413 keV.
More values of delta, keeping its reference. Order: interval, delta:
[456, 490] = 463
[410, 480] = 413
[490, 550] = 548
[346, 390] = 373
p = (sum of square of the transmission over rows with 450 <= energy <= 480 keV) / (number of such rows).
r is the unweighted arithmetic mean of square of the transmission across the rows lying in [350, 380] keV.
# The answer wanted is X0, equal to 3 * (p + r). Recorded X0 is 497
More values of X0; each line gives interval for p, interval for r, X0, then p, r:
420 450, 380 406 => 529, 90.6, 85.9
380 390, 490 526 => 502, 87.3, 80.2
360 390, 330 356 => 511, 86.5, 83.9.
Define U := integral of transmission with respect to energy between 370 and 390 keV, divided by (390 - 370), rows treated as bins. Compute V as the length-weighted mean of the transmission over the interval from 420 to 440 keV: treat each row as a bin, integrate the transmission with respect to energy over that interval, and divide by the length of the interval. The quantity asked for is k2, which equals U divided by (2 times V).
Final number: 0.50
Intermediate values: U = 9.29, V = 9.36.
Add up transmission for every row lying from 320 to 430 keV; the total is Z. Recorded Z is 203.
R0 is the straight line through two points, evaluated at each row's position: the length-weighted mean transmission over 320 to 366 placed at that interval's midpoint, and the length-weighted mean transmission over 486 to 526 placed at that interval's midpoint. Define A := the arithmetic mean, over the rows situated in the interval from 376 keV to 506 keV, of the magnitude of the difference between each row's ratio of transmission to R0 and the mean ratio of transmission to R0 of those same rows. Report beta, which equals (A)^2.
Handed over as 0.0016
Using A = 0.040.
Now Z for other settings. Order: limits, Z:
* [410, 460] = 92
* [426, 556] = 232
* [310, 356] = 82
